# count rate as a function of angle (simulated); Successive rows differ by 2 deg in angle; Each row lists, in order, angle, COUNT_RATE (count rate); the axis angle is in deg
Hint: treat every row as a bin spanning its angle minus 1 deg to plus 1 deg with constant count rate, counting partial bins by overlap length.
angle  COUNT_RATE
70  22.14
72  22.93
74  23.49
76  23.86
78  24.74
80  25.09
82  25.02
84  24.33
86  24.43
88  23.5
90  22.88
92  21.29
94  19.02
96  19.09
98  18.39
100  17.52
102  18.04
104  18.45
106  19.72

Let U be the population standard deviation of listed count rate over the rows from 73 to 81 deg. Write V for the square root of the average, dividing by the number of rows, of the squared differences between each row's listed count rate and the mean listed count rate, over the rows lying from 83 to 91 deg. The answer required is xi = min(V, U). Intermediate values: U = 0.65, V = 0.64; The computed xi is 0.64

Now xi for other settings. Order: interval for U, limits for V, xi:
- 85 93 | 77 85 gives 0.30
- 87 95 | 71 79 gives 0.66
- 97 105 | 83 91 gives 0.37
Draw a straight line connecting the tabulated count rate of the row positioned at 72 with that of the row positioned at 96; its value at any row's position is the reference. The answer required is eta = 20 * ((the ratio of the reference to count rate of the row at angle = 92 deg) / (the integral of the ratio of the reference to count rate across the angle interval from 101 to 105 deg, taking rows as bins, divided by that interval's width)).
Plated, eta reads 18.8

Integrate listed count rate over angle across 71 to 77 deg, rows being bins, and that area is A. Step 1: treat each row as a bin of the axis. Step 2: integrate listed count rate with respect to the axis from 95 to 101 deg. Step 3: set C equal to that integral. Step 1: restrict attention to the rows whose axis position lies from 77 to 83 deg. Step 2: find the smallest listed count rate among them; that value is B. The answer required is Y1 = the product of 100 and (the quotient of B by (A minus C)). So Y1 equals 81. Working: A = 141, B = 24.74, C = 110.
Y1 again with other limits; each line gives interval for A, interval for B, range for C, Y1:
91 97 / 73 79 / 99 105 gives 218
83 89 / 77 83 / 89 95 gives 136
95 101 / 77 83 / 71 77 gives -81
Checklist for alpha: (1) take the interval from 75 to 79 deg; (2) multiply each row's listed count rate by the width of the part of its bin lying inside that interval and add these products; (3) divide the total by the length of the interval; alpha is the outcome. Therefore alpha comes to 24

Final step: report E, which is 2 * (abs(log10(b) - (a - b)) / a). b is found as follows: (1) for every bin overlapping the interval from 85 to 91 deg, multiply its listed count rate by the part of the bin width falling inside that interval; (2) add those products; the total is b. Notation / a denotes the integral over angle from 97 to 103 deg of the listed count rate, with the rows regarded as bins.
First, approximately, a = 108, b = 142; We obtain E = 0.7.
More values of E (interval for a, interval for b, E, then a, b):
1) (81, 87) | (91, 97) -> 0.4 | 148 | 119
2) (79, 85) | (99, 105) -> 0.5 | 149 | 108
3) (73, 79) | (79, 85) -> 0.1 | 144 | 149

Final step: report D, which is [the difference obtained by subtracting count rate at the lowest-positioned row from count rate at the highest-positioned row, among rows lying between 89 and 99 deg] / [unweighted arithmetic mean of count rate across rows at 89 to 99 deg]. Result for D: -0.22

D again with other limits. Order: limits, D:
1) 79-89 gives -0.06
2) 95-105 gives -0.03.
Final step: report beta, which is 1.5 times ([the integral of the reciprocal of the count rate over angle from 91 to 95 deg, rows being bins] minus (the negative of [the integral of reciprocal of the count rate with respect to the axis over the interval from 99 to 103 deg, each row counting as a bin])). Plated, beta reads 0.64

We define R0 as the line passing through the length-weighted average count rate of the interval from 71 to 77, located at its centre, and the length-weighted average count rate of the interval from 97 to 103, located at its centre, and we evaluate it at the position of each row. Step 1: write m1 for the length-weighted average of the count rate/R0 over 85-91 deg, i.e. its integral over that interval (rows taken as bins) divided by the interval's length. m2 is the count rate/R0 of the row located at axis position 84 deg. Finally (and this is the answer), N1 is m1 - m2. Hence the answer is 0.01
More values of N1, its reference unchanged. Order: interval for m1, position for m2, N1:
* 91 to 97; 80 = -0.10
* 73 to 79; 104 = -0.03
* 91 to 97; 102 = 0.00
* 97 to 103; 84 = -0.14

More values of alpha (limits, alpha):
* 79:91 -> 24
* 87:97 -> 21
